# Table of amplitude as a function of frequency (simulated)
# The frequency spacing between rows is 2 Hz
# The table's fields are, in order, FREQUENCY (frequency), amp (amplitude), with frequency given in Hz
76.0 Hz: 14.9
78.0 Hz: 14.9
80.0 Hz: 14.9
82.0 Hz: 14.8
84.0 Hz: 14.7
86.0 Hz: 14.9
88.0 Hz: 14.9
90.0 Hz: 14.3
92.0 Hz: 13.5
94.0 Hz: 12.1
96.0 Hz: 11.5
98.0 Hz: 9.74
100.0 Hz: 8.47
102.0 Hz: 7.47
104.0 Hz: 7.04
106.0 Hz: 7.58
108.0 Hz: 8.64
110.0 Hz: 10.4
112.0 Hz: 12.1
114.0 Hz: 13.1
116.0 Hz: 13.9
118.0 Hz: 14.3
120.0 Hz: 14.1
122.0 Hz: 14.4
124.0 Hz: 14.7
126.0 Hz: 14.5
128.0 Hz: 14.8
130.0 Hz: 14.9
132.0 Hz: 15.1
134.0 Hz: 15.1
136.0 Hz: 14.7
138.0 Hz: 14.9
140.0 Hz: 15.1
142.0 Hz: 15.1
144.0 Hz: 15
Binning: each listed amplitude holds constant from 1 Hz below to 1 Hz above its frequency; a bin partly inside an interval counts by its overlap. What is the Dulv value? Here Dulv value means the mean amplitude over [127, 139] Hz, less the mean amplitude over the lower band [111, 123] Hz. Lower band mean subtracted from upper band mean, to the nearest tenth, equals 1.3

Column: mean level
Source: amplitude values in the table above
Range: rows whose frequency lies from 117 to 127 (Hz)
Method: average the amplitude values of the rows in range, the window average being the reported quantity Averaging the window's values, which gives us 14.4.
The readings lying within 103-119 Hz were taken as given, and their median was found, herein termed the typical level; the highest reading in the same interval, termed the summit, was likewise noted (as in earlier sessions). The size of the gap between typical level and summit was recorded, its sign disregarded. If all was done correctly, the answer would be 3.05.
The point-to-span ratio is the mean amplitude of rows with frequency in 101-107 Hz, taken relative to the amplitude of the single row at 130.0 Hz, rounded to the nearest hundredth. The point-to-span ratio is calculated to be 0.49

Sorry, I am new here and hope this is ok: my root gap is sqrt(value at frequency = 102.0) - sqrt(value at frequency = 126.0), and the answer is -1.1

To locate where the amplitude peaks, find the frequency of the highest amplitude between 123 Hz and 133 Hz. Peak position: 132.0 Hz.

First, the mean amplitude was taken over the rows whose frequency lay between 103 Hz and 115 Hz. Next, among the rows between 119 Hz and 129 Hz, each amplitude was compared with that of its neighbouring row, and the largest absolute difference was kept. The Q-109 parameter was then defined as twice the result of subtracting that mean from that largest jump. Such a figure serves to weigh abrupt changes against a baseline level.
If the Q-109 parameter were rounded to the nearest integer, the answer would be -19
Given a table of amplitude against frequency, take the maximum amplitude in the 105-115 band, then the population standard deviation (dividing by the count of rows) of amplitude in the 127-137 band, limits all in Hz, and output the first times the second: 2.10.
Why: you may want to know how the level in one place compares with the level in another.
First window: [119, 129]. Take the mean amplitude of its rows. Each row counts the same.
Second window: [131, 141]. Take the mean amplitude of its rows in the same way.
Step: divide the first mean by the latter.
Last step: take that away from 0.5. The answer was -0.5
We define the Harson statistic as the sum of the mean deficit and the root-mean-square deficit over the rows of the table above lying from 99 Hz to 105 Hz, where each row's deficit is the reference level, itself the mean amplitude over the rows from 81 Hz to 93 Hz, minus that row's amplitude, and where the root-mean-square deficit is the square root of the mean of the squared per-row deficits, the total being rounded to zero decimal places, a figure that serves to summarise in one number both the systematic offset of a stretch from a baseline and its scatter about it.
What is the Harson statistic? 14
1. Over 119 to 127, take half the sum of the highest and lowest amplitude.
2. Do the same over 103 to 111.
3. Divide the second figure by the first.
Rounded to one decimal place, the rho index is 0.6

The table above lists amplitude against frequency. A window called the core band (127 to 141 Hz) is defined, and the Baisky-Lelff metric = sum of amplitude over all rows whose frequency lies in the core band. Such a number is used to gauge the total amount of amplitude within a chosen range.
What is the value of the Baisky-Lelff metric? 105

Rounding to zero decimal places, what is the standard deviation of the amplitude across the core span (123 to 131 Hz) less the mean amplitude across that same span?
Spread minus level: -15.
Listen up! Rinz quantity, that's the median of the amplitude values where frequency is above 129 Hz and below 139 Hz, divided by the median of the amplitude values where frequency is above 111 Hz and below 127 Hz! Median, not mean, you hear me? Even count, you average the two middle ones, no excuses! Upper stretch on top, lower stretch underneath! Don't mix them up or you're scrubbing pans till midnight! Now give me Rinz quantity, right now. 1.0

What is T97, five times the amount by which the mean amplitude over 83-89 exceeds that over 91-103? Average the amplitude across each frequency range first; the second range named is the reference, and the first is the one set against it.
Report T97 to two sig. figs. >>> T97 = 22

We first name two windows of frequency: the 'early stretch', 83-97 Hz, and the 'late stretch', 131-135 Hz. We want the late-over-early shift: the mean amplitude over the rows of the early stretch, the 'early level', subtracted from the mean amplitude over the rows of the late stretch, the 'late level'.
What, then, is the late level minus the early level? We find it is 1.4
